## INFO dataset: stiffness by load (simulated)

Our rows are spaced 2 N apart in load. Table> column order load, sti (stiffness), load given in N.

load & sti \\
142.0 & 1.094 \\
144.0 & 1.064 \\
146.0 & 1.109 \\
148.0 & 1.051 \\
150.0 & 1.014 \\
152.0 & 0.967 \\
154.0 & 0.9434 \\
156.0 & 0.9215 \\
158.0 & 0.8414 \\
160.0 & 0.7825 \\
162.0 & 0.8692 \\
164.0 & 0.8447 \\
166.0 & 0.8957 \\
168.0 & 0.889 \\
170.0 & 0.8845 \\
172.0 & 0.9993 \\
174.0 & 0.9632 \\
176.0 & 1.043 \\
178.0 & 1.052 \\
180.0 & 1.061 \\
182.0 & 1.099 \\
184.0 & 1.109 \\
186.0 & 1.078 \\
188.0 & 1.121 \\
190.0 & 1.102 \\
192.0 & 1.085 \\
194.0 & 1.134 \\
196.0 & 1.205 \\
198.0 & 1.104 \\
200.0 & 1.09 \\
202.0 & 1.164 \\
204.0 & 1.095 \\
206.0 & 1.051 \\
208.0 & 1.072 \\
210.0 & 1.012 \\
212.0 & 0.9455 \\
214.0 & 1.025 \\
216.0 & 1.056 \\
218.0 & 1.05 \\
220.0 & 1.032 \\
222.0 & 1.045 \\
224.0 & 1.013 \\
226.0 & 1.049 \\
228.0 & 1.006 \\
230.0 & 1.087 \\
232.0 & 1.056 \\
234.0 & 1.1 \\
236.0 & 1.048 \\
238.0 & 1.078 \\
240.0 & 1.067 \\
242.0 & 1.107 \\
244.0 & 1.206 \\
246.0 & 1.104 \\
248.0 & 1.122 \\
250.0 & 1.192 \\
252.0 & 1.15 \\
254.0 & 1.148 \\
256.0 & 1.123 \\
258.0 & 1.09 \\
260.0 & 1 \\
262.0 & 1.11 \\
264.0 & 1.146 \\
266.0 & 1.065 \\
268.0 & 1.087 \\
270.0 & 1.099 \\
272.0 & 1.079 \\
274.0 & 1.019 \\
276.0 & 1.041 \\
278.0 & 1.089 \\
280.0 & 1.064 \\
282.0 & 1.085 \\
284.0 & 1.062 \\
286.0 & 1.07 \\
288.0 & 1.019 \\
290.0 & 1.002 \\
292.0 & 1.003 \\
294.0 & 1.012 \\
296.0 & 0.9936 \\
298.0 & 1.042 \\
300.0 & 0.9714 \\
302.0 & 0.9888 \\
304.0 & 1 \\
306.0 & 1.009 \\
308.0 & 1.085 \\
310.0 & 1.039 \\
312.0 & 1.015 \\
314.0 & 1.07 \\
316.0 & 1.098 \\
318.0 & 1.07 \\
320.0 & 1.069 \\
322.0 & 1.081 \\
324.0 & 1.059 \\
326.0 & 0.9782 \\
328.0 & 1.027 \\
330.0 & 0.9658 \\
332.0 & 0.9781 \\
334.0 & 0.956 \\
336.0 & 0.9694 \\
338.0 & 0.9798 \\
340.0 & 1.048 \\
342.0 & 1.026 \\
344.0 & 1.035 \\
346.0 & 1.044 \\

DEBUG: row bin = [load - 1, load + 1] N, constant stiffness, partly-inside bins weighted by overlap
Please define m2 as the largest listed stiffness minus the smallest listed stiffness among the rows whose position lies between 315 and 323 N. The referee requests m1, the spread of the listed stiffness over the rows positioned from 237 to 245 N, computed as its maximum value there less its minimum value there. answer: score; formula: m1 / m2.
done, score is 4.79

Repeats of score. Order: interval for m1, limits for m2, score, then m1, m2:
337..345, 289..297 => 3.71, 0.068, 0.02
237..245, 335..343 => 1.77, 0.139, 0.08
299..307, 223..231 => 0.46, 0.038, 0.08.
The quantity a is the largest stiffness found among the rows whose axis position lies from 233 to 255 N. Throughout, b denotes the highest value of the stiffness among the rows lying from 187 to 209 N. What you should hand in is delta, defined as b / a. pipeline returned 1.00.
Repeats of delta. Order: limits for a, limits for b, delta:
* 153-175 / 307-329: 1.10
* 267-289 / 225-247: 1.10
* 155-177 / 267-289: 1.05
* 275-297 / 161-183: 1.01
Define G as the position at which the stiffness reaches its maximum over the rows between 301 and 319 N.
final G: 316.0 N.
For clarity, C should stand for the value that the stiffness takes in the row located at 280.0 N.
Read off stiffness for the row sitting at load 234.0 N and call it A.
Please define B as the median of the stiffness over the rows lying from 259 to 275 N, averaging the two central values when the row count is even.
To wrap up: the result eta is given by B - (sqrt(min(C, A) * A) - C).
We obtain 1.07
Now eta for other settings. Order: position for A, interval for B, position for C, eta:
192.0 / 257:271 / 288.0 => 1.06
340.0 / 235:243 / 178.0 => 1.08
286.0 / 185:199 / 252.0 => 1.18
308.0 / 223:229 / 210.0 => 0.98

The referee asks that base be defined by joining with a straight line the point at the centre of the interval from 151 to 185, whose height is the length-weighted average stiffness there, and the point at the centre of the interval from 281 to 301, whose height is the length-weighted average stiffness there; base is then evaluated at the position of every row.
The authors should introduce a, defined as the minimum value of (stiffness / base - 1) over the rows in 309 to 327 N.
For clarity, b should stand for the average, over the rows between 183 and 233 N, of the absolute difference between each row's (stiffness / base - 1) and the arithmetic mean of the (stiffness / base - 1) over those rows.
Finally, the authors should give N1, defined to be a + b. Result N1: -0.02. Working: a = -0.07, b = 0.050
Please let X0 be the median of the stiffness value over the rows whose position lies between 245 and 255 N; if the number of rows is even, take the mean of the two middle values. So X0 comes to 1.15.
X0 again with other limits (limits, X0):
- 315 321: 1.07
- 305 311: 1.04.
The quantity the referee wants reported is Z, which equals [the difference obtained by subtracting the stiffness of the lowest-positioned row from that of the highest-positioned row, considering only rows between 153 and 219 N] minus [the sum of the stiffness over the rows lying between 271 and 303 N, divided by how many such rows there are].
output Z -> -0.9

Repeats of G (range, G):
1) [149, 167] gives 150.0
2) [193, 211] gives 196.0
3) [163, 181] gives 180.0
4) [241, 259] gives 244.0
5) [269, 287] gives 270.0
